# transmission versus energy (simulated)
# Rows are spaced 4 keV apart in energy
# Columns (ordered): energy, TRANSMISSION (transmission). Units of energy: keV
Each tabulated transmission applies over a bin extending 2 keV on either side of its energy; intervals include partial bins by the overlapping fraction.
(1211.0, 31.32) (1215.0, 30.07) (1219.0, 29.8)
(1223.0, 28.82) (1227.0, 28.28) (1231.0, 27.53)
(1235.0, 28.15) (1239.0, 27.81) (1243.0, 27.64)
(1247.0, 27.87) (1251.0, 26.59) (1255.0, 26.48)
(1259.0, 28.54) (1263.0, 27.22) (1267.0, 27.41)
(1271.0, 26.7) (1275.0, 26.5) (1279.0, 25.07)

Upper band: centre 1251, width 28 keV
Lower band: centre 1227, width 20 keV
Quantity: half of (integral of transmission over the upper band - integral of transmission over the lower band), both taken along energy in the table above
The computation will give 99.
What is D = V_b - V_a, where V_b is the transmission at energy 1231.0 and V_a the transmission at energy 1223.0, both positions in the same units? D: -1.29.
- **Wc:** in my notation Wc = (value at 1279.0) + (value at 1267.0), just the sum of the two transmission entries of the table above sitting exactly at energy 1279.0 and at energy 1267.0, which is 52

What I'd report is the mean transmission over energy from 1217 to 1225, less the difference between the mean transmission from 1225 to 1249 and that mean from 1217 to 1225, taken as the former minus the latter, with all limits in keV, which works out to 30.7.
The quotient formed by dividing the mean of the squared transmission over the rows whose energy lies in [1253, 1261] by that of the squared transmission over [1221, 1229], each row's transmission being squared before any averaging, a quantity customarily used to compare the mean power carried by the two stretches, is 0.93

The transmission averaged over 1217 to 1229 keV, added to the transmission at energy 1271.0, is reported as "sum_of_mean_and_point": 55.7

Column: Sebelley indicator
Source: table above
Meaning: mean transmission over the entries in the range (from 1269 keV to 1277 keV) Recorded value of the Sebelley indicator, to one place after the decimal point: 26.6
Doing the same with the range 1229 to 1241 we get 27.8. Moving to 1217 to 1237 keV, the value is 28.5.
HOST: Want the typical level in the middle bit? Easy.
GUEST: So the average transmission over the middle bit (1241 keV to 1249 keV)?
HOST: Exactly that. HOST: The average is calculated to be 27.8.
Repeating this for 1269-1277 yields 26.6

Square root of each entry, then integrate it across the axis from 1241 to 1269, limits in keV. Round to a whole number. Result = 147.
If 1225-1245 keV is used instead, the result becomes 106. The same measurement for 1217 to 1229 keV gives 65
